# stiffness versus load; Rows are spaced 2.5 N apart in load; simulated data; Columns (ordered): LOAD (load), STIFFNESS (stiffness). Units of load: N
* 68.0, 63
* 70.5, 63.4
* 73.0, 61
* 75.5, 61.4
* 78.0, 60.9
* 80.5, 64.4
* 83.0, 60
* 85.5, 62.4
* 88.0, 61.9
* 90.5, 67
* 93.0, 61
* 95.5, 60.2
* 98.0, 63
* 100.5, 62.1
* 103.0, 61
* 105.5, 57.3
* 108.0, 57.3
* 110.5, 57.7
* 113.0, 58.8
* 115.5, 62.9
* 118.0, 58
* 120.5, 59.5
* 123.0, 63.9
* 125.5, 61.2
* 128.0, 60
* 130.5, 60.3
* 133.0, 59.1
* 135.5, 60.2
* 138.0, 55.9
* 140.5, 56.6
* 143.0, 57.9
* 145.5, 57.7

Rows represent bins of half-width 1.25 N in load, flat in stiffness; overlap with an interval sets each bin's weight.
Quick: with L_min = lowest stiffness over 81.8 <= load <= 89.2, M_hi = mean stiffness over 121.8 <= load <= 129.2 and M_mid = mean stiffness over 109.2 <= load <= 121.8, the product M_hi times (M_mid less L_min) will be -38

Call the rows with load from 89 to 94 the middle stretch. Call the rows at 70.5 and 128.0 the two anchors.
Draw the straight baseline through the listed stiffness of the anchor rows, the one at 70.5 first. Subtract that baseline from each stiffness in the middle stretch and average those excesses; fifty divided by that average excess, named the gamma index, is 27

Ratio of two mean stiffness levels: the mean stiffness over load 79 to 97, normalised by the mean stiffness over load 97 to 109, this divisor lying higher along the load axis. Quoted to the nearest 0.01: 1.04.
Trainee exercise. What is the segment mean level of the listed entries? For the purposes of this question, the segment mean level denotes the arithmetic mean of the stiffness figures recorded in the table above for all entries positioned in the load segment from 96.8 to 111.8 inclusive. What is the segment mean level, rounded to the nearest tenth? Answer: 59.7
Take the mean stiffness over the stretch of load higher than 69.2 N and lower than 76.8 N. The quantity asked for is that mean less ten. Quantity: 51.9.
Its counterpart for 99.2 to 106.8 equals 50.1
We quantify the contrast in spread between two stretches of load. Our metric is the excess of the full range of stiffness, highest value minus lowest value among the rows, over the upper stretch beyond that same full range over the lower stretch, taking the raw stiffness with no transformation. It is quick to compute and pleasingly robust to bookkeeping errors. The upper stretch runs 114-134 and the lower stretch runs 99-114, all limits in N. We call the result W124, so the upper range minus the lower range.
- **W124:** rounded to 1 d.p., 1.1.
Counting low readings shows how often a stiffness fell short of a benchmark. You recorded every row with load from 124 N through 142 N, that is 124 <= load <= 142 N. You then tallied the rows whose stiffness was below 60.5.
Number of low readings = 6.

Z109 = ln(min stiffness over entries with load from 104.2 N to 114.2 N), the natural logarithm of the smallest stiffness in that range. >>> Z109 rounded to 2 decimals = 4.05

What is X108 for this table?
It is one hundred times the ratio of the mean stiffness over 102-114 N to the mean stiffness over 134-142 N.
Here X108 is 101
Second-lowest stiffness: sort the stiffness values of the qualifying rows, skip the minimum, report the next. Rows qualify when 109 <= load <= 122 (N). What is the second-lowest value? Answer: 58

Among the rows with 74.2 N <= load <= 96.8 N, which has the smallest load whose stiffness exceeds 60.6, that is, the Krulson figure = 75.5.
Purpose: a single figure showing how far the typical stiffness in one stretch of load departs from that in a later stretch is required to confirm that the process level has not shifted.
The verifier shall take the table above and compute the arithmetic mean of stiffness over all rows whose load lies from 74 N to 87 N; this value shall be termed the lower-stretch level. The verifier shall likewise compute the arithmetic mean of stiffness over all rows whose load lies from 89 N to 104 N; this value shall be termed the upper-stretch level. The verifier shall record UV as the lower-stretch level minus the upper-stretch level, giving -1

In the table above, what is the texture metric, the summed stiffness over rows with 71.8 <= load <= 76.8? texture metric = 122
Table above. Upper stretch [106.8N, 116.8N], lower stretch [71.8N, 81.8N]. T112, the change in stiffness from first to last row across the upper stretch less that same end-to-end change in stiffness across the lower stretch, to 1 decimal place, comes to 2.2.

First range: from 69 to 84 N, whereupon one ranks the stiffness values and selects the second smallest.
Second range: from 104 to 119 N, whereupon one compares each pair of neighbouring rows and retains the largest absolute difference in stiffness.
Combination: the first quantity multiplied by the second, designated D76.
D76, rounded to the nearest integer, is 298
